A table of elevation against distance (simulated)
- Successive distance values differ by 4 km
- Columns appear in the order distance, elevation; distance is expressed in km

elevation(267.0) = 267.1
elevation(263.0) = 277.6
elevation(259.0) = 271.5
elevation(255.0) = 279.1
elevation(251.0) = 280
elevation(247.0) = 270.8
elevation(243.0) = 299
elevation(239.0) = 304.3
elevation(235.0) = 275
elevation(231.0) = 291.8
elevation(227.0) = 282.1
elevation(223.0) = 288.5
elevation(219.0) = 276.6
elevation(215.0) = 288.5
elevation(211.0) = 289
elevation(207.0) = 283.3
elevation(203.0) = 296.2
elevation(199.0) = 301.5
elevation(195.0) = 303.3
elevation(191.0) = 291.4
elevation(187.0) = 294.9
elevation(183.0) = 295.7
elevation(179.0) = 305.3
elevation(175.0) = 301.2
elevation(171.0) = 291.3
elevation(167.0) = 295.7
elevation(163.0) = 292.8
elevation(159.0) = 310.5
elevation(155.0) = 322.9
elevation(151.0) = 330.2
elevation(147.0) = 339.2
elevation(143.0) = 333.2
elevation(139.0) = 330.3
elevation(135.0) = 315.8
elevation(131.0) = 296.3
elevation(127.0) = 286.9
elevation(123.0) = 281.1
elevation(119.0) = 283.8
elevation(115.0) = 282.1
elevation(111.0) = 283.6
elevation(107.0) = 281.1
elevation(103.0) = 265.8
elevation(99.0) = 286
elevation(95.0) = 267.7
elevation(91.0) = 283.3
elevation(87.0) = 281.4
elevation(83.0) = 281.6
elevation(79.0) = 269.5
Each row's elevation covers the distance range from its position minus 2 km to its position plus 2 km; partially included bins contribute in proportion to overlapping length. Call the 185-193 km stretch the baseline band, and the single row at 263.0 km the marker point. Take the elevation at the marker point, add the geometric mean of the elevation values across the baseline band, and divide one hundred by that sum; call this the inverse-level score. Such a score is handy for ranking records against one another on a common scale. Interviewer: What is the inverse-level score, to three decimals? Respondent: 0.175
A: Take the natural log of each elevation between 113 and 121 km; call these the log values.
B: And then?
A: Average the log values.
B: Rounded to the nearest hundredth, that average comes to 5.65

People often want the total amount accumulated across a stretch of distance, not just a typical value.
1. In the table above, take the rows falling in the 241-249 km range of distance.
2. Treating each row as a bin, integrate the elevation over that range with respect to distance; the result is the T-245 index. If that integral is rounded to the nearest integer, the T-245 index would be 2279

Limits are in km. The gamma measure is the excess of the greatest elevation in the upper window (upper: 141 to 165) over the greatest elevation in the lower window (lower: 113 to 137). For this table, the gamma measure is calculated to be 23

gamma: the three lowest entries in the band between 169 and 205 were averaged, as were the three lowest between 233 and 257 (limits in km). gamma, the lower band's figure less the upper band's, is 18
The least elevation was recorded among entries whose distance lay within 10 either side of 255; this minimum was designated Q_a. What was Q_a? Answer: 270.8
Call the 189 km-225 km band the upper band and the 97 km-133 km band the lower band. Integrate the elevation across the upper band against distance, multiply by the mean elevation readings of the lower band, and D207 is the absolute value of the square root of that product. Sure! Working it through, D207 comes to 1722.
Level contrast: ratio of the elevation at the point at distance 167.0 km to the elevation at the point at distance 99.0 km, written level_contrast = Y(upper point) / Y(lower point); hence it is 1.03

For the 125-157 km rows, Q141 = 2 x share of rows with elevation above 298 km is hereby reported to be 1.5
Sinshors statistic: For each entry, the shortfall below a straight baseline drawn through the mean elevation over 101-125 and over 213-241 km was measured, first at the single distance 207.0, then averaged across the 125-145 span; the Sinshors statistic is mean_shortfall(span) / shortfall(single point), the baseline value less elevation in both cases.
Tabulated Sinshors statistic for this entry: -14.7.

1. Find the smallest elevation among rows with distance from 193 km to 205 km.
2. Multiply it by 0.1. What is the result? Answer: 29.6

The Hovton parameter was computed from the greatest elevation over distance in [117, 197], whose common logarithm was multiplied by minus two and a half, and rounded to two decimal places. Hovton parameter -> -6.33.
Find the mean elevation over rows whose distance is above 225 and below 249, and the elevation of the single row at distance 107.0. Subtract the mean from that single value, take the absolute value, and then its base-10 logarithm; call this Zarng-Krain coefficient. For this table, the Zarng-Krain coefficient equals 0.78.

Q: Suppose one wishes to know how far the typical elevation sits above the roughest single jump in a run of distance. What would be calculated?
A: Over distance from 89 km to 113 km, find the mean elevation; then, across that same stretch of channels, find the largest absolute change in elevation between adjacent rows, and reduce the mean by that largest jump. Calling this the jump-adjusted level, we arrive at 258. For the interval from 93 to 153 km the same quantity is 277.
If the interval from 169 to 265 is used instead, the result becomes 260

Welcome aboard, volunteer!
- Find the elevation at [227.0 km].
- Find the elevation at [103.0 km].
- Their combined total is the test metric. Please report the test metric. 548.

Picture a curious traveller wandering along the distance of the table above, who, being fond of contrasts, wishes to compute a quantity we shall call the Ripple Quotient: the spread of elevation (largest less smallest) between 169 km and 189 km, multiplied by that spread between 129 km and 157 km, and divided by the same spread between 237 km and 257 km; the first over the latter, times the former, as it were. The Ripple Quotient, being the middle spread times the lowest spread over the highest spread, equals 18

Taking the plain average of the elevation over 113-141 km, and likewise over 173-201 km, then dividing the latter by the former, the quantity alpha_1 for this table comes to 1.008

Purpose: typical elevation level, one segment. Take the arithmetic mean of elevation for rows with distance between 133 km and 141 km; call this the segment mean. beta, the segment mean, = 323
